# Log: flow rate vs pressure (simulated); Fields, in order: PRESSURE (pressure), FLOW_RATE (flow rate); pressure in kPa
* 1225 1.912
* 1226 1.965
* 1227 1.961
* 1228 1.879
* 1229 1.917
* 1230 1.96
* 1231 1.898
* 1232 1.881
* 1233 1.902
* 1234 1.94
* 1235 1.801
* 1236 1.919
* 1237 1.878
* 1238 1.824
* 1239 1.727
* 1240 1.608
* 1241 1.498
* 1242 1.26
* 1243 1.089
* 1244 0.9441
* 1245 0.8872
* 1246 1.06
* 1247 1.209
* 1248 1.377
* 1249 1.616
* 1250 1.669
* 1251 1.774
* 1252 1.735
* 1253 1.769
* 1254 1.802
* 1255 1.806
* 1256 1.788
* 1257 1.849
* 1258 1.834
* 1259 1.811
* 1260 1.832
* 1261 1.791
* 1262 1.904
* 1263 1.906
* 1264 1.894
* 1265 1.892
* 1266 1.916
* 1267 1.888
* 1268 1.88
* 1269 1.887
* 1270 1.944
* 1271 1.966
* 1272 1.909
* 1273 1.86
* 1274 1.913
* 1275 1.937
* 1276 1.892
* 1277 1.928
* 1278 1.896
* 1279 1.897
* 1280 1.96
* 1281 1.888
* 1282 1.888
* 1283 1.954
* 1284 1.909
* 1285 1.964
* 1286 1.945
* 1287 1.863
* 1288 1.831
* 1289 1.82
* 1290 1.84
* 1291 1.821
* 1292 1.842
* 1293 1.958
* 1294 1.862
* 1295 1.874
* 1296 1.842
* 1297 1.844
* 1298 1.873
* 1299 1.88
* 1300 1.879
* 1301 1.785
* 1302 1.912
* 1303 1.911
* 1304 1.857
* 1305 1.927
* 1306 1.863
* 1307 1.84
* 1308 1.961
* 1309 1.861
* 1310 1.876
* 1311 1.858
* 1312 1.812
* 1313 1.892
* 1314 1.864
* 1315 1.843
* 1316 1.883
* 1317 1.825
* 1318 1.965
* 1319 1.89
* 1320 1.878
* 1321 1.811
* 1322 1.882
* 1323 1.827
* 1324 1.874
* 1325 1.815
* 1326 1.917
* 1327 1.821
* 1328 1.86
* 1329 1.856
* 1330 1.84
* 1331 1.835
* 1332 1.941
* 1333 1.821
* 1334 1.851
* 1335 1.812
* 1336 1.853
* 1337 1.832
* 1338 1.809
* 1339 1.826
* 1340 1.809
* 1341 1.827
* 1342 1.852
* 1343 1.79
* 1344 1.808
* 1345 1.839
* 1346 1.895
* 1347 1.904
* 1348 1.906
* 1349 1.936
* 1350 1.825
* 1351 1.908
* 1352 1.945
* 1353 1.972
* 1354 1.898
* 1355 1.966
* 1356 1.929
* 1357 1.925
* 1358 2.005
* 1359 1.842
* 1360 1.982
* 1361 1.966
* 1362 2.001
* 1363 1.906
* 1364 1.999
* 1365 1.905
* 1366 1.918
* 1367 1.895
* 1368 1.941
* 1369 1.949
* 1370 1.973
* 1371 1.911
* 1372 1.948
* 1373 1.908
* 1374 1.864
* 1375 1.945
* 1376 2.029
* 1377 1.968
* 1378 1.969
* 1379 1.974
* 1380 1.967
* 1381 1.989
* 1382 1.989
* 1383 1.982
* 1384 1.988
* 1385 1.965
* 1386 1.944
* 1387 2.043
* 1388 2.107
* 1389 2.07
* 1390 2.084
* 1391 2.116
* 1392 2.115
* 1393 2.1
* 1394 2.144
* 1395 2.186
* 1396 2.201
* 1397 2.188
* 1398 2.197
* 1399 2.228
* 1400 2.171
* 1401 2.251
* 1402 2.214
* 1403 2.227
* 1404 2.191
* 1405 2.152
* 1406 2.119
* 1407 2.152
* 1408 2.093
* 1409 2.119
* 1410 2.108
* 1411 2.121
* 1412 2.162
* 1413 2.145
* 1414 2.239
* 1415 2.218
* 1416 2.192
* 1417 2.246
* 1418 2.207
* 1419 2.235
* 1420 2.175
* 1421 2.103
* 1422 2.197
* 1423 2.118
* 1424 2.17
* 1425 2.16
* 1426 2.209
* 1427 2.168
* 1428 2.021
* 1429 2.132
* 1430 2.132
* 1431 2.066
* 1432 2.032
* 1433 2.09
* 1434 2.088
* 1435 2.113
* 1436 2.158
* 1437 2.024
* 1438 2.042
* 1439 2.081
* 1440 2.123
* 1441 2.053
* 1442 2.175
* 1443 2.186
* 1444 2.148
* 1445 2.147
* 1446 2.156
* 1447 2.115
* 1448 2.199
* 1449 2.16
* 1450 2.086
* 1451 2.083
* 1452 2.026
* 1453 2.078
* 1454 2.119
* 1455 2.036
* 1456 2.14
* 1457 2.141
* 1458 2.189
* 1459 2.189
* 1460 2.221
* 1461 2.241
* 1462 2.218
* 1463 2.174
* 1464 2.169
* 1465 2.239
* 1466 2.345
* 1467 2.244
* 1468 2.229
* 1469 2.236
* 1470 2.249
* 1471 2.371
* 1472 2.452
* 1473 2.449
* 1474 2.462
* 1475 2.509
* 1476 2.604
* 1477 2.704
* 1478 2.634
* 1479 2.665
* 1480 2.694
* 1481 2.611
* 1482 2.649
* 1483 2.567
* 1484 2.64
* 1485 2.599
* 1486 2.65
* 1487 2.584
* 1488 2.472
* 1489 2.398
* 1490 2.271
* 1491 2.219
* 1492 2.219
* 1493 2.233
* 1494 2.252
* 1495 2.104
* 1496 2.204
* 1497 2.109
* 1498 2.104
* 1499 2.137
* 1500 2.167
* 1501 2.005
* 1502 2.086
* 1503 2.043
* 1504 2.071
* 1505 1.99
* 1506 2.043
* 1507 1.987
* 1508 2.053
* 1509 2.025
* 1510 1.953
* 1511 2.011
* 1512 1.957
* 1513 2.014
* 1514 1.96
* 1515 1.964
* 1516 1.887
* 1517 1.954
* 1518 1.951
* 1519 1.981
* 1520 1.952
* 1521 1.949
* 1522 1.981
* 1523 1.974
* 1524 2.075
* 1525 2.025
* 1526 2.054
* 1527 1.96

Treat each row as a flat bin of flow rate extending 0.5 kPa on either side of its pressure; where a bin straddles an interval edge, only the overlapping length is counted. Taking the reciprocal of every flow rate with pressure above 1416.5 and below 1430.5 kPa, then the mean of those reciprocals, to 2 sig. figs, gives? 0.46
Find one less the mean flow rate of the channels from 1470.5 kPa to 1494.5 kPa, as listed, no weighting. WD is -1.50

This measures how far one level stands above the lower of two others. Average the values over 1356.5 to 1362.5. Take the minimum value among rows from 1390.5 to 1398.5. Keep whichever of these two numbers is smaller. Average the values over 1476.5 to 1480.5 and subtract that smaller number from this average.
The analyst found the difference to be 0.72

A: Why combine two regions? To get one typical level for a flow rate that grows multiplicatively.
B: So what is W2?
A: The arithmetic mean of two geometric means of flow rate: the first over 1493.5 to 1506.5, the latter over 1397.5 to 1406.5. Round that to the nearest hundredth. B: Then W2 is 2.15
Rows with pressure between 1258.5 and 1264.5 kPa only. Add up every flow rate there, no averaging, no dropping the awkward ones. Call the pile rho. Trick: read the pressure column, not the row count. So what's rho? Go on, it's 11.1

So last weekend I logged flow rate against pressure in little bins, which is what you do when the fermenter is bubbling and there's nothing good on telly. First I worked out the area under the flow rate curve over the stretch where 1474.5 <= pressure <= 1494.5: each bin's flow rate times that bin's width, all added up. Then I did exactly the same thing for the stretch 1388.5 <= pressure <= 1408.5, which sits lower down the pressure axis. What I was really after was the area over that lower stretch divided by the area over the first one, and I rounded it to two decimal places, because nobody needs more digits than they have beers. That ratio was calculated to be 0.86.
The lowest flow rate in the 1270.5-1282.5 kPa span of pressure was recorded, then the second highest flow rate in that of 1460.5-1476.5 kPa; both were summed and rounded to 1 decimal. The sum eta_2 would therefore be 4.4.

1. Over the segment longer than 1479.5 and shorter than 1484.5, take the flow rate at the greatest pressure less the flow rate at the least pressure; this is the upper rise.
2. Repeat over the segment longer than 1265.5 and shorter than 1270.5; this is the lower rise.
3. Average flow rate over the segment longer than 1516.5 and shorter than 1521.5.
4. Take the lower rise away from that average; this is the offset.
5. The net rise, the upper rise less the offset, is -2.0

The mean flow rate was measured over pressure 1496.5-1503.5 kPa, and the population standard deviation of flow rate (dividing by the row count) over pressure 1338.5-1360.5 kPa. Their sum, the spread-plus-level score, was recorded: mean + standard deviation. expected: 2.16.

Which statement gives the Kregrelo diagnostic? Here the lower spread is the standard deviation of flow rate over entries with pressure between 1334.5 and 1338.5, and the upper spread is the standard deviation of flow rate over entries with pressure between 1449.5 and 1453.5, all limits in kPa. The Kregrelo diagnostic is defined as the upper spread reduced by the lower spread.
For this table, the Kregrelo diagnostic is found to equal 0.01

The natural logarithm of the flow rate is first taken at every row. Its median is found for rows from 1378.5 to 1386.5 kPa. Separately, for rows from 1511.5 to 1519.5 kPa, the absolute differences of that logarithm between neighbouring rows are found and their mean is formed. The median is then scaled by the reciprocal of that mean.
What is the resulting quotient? 32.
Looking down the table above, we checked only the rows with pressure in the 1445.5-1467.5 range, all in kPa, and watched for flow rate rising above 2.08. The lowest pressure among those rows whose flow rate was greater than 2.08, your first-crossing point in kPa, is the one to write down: 1446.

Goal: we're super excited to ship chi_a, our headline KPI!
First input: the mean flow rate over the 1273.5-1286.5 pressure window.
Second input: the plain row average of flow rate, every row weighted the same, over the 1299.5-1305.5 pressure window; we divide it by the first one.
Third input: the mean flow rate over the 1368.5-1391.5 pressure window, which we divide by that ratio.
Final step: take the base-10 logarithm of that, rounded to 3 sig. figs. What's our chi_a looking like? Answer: 0.308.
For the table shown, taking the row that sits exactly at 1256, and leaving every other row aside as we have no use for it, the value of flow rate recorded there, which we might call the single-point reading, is 1.788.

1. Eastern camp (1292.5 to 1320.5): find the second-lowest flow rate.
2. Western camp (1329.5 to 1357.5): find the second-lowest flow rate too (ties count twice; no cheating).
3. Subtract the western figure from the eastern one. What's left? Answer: 0.0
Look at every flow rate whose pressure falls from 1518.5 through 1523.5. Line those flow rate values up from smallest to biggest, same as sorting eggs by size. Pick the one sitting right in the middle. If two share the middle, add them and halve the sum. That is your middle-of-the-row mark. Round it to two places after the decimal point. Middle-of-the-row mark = 1.97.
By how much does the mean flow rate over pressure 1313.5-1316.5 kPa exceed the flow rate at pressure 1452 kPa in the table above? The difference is -0.16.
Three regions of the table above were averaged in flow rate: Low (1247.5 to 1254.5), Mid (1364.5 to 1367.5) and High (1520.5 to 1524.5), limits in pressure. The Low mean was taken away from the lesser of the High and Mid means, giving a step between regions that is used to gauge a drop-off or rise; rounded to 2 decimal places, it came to 0.23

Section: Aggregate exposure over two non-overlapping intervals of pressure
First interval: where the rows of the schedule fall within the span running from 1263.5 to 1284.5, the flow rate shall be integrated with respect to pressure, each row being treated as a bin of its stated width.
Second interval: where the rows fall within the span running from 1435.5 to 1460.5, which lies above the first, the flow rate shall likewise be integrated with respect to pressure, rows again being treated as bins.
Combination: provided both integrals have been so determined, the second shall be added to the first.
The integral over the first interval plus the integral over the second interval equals 93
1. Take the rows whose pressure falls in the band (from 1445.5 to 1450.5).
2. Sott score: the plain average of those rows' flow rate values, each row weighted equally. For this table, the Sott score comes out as 2.1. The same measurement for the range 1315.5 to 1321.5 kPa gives 1.9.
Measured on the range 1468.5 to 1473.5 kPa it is 2.4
